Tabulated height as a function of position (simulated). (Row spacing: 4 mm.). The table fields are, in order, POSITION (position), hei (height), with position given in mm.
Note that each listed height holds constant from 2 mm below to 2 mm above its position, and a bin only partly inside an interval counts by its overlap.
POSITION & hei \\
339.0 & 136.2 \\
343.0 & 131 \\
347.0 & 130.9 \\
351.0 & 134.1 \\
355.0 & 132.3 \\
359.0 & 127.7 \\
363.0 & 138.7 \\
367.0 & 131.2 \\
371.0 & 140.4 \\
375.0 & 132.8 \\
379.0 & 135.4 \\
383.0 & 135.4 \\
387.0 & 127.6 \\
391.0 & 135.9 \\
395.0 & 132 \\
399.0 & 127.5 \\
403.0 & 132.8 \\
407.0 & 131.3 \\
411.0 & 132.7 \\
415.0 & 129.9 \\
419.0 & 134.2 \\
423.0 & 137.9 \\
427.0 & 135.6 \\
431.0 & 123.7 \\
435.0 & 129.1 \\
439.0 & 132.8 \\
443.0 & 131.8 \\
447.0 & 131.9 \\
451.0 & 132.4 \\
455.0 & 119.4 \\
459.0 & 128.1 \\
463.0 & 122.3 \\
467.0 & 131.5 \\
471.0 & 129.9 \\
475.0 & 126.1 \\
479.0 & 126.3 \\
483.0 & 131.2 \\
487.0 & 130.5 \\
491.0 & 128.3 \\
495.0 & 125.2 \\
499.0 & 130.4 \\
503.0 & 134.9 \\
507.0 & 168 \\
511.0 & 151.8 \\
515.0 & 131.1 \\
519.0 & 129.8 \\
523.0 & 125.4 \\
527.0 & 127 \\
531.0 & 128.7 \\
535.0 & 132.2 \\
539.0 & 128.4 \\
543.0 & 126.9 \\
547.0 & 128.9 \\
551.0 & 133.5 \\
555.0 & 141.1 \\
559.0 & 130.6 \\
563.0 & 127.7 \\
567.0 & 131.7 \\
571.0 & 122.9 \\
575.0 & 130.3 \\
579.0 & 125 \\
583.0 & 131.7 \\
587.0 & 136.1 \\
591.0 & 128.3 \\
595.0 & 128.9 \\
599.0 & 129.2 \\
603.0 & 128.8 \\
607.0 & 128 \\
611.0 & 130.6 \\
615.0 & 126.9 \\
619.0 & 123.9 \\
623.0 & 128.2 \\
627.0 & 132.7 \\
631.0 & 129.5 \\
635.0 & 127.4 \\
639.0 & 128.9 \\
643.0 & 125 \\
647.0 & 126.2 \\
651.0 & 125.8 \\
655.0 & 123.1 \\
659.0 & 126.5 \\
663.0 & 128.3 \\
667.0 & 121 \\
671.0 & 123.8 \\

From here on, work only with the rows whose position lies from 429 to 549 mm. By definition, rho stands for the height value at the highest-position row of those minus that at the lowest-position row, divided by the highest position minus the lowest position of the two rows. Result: 0.04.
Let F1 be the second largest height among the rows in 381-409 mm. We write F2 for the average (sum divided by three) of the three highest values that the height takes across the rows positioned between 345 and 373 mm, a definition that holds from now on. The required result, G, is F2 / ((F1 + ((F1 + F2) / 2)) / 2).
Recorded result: 1.01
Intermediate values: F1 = 135.4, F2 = 138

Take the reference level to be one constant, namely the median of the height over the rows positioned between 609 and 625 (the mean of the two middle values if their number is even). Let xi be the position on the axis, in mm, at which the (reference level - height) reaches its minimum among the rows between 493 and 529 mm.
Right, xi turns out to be 507.0 mm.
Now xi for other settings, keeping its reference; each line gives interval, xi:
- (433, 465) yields 439.0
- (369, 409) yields 371.0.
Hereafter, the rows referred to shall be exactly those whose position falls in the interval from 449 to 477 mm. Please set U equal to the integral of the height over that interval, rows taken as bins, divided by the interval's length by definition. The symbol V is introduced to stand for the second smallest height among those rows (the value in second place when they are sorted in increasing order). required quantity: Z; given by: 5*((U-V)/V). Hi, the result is 0.20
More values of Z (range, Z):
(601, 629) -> 0.06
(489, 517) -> 0.40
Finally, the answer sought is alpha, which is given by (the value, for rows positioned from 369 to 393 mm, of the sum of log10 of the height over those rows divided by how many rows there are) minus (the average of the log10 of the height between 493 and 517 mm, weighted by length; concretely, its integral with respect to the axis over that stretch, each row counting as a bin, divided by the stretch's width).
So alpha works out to -0.016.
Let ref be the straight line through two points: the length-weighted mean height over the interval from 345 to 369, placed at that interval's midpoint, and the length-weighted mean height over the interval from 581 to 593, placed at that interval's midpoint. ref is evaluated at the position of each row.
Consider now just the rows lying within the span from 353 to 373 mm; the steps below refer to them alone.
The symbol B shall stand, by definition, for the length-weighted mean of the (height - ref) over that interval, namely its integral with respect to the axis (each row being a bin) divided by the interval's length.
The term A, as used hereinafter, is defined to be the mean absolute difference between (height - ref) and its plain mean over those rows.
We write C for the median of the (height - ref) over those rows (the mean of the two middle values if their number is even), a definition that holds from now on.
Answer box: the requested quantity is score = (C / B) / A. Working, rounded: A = 4.4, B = 1.6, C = -0.2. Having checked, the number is 0.0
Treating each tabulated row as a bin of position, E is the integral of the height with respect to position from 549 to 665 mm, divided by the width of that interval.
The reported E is 129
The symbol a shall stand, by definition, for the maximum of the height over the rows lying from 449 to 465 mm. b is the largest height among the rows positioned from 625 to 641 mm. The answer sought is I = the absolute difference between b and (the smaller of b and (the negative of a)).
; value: 265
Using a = 132.4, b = 132.7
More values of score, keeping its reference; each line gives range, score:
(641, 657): 1.0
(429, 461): 0.1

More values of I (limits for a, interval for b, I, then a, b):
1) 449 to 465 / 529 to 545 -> 265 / 132.4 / 132.2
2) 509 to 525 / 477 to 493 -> 283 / 151.8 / 131.2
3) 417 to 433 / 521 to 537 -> 270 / 137.9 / 132.2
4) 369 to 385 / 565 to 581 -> 272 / 140.4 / 131.7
